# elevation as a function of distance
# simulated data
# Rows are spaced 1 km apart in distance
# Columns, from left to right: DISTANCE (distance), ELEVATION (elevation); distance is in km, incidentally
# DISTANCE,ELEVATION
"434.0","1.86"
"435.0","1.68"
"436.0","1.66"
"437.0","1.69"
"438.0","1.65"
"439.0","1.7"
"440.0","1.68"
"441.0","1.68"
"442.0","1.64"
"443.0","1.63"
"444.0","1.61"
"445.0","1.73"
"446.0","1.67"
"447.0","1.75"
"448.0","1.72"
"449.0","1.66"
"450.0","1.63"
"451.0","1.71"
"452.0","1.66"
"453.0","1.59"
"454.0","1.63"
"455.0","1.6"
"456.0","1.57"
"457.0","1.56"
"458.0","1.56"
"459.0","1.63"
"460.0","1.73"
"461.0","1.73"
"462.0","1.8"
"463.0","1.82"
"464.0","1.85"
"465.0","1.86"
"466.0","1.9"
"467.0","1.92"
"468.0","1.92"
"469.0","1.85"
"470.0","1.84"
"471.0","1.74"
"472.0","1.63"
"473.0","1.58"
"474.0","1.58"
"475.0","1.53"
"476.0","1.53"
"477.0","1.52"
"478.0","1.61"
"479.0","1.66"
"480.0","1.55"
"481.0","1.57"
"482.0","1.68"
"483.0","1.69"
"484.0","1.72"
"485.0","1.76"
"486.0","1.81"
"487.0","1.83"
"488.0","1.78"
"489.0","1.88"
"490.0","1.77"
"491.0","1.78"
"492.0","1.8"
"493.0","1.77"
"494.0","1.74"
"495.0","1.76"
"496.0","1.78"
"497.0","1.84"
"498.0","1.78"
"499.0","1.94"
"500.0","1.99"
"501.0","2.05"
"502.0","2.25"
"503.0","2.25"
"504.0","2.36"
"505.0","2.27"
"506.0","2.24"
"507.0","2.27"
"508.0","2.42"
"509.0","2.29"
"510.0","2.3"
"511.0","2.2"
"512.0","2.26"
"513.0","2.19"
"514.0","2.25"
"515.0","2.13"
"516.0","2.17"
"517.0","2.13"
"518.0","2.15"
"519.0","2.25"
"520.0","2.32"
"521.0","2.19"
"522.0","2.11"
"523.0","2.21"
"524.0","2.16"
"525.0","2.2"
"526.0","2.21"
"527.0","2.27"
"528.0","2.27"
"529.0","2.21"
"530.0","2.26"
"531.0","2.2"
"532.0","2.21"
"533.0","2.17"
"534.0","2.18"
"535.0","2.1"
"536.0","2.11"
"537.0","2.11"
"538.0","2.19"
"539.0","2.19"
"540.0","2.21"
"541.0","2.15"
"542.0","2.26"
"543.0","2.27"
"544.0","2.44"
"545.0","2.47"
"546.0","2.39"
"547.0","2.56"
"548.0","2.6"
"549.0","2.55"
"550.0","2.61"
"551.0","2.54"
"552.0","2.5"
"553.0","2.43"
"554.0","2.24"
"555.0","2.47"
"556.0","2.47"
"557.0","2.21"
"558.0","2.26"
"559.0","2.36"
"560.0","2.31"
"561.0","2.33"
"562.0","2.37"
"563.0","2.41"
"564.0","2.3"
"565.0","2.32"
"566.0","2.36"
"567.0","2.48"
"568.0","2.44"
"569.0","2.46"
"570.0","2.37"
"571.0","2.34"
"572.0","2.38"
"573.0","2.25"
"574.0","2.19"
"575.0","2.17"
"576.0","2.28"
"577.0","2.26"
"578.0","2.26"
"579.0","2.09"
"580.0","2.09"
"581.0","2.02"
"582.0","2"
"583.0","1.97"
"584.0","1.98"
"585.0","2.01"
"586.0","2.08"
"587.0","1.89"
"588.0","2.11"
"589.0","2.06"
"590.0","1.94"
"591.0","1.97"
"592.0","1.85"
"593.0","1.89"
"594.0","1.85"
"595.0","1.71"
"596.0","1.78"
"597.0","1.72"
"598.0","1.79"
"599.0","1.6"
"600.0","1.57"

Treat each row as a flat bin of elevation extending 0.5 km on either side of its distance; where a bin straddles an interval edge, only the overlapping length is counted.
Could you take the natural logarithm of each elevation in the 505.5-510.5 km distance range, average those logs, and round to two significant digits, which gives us 0.83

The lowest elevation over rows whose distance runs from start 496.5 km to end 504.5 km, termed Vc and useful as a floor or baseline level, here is 1.78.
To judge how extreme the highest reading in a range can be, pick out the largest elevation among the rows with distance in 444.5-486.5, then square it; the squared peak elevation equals 3.7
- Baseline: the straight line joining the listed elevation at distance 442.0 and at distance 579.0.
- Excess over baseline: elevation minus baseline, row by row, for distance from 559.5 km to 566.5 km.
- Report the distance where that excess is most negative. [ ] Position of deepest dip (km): 564.0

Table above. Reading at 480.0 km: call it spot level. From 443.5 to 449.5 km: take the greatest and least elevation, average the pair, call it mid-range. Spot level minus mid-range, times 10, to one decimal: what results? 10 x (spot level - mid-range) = -1.3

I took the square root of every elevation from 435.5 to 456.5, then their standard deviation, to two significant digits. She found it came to 0.018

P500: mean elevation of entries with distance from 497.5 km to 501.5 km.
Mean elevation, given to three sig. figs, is 1.94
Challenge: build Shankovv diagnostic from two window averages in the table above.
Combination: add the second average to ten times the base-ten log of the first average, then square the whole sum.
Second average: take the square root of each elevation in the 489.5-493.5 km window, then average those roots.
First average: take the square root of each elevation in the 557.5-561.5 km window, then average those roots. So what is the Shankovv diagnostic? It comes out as 10.0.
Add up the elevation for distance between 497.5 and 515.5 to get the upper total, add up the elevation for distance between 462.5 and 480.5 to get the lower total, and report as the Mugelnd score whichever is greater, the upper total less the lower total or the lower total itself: 30.9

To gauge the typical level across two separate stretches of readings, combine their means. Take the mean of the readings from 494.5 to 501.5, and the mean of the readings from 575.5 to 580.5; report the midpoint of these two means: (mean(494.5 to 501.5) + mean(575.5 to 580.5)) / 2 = 2.04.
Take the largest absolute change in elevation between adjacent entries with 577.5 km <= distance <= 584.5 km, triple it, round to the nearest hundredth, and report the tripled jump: 0.51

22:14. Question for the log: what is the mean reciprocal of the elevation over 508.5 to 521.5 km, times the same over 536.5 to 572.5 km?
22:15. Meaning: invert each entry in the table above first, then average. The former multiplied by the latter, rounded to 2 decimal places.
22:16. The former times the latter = 0.19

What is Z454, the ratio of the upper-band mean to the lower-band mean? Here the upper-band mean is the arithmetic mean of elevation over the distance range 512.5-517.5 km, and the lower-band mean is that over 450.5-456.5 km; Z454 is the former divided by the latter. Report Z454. 1.34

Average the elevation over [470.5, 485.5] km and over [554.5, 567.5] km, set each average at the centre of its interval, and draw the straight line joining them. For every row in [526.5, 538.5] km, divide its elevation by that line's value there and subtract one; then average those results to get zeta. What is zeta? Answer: 0.041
